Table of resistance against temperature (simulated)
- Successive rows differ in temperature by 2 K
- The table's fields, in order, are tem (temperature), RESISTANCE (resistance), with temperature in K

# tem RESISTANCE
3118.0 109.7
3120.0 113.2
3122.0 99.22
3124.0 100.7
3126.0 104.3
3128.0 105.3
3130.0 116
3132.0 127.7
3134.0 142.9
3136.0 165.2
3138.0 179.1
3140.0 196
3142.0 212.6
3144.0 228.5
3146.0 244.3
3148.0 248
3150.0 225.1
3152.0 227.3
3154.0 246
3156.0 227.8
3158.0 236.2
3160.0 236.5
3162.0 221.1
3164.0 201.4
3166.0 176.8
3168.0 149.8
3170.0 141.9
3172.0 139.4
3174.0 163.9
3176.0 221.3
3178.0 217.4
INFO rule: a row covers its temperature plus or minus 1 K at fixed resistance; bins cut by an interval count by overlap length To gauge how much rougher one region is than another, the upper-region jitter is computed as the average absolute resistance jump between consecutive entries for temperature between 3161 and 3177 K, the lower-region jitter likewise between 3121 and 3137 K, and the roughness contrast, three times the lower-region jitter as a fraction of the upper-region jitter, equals 1.2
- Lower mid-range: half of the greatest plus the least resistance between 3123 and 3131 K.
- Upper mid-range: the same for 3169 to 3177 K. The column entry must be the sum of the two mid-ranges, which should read 289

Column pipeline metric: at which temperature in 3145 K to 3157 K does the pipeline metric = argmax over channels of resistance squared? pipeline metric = 3148.0 K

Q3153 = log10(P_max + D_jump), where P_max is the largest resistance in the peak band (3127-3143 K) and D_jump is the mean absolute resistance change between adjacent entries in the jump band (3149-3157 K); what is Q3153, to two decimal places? 2.35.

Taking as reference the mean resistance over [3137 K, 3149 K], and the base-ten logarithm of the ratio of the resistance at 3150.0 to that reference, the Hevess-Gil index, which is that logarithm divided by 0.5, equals 0.03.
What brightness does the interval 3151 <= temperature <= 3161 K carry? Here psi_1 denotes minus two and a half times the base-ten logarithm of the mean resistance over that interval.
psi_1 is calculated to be -5.9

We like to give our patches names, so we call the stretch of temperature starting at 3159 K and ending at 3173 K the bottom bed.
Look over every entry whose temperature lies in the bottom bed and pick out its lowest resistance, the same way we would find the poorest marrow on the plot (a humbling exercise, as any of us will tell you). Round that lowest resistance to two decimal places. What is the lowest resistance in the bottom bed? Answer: 139.40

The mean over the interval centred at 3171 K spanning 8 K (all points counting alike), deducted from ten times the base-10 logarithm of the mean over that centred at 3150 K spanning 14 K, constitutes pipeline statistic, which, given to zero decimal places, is -125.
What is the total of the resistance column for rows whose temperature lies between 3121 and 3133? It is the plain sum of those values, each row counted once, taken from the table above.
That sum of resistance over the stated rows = 653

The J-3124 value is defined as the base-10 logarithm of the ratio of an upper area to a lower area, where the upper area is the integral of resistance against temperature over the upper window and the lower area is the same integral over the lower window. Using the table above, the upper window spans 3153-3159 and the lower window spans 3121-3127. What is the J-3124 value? 0.37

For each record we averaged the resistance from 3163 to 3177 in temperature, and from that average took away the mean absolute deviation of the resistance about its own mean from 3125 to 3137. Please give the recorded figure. 152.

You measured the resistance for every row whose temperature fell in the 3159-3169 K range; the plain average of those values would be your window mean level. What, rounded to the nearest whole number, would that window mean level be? 197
